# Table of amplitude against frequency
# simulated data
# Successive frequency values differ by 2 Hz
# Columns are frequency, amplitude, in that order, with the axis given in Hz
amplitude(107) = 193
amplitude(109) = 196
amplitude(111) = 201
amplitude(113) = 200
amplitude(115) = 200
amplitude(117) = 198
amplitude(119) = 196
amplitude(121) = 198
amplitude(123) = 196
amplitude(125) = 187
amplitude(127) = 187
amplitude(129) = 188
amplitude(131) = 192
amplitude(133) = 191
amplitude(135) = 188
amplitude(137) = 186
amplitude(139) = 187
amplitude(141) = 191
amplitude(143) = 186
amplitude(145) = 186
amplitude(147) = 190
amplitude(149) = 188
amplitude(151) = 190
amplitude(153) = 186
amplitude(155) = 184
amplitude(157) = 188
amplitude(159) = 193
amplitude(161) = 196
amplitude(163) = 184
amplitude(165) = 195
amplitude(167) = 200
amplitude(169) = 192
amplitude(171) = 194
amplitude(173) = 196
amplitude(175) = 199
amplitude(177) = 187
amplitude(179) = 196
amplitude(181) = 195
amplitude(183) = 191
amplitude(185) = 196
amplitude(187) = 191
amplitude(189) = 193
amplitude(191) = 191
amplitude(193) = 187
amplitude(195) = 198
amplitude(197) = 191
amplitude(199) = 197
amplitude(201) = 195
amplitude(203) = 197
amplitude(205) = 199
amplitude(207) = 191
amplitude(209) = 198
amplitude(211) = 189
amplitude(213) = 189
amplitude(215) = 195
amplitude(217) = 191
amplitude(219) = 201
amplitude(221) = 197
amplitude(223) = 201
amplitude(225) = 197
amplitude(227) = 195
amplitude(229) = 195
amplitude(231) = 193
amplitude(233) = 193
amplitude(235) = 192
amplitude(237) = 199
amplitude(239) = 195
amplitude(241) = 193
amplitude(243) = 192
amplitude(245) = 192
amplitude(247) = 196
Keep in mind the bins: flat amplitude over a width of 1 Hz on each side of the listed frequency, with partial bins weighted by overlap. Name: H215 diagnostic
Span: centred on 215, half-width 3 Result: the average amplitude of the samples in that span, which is 192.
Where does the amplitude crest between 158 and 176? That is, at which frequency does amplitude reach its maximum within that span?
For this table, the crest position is 167 Hz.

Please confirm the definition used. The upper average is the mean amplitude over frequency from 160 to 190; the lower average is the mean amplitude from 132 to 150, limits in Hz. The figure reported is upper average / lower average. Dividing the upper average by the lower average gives 1.03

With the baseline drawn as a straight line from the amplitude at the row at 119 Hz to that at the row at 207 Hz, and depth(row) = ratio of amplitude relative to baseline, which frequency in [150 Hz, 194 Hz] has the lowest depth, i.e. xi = 155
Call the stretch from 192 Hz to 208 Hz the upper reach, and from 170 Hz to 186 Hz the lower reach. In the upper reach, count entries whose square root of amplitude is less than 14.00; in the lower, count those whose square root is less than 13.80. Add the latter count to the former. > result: 5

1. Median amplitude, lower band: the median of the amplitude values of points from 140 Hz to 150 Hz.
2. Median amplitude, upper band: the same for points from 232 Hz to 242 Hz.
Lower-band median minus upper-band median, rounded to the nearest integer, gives -5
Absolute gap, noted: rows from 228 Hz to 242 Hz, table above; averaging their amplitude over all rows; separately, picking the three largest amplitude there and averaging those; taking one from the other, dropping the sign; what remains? 2.0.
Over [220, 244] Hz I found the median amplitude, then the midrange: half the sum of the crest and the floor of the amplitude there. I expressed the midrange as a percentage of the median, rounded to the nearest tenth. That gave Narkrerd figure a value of 100.8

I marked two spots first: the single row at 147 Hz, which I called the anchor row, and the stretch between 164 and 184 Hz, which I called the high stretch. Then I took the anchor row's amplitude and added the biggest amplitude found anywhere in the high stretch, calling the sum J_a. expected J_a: 390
